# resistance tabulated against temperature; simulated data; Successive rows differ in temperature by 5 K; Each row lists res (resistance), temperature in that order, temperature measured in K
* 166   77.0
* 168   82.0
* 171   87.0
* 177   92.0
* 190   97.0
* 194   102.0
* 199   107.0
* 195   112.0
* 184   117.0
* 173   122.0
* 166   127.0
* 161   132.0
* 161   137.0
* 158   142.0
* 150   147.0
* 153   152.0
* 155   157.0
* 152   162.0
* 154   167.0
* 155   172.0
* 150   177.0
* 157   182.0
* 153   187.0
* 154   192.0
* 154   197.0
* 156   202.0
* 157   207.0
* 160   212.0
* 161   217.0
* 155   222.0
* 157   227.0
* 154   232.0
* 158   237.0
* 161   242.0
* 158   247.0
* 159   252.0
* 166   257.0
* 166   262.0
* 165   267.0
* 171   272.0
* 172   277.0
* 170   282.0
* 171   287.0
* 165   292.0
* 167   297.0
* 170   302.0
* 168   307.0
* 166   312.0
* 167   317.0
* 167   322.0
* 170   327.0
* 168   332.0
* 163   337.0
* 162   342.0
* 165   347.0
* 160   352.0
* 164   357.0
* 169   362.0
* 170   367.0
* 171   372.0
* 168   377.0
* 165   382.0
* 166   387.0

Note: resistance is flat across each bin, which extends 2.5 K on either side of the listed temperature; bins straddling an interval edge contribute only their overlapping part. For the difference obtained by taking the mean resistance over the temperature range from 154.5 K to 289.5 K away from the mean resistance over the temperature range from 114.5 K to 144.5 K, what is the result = 8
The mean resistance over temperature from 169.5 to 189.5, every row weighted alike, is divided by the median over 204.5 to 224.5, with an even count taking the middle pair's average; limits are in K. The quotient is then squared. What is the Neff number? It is 0.94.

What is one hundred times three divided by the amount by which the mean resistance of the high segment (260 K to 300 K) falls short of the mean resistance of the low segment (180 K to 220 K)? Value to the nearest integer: -25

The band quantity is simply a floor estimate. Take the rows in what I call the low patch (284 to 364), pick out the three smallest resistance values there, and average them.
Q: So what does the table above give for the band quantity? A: 162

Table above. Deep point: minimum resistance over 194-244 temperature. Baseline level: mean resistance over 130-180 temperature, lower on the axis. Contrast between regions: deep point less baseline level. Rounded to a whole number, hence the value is -1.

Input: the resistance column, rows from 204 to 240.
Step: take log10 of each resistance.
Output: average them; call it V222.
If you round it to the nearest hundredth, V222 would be 2.20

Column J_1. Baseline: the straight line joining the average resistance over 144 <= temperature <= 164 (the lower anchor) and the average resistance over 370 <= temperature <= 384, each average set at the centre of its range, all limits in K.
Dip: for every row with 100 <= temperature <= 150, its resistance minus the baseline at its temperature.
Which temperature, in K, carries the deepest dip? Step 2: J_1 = 147.0 K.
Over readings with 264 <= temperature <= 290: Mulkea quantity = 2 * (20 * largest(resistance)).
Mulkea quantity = 6880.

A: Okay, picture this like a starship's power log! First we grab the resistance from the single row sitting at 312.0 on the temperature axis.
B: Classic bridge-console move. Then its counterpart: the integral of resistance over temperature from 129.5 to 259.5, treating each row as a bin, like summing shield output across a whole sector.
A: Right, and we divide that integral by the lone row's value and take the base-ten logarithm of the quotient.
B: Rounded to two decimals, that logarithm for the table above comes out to 2.09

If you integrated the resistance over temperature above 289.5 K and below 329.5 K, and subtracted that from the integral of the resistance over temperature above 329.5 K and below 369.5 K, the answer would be -95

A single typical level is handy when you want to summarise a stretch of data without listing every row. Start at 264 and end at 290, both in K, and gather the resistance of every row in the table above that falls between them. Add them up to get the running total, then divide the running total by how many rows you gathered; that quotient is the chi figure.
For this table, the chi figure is 170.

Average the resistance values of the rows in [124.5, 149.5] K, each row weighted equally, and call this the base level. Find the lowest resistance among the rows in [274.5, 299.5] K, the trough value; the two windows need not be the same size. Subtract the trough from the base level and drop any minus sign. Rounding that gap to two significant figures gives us 5.8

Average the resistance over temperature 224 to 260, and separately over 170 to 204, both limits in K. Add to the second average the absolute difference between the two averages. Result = 159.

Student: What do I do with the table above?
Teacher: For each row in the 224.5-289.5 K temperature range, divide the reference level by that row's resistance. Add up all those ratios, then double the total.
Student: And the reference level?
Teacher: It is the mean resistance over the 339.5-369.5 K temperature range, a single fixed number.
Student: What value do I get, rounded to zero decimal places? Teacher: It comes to 26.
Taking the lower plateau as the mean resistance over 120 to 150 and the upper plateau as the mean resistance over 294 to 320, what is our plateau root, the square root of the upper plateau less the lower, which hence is 2.5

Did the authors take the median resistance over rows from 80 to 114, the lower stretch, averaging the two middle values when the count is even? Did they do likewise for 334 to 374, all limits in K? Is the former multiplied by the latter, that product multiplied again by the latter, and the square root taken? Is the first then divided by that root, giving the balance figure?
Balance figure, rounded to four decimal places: 0.0838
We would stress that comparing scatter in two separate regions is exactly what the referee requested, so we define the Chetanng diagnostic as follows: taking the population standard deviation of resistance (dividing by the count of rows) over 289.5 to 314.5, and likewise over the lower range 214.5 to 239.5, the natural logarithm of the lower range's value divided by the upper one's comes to 0.4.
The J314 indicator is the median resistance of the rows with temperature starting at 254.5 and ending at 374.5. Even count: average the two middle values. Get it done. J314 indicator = 167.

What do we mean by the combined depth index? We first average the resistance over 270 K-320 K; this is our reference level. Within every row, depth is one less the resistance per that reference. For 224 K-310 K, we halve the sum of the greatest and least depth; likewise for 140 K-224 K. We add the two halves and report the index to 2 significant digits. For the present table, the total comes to 0.11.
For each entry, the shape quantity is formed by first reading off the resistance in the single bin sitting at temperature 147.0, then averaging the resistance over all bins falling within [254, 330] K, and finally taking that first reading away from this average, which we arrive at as 18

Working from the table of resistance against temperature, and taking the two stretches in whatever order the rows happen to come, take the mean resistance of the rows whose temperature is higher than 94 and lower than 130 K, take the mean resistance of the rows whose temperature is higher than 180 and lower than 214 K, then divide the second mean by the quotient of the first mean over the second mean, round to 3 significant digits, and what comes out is 131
